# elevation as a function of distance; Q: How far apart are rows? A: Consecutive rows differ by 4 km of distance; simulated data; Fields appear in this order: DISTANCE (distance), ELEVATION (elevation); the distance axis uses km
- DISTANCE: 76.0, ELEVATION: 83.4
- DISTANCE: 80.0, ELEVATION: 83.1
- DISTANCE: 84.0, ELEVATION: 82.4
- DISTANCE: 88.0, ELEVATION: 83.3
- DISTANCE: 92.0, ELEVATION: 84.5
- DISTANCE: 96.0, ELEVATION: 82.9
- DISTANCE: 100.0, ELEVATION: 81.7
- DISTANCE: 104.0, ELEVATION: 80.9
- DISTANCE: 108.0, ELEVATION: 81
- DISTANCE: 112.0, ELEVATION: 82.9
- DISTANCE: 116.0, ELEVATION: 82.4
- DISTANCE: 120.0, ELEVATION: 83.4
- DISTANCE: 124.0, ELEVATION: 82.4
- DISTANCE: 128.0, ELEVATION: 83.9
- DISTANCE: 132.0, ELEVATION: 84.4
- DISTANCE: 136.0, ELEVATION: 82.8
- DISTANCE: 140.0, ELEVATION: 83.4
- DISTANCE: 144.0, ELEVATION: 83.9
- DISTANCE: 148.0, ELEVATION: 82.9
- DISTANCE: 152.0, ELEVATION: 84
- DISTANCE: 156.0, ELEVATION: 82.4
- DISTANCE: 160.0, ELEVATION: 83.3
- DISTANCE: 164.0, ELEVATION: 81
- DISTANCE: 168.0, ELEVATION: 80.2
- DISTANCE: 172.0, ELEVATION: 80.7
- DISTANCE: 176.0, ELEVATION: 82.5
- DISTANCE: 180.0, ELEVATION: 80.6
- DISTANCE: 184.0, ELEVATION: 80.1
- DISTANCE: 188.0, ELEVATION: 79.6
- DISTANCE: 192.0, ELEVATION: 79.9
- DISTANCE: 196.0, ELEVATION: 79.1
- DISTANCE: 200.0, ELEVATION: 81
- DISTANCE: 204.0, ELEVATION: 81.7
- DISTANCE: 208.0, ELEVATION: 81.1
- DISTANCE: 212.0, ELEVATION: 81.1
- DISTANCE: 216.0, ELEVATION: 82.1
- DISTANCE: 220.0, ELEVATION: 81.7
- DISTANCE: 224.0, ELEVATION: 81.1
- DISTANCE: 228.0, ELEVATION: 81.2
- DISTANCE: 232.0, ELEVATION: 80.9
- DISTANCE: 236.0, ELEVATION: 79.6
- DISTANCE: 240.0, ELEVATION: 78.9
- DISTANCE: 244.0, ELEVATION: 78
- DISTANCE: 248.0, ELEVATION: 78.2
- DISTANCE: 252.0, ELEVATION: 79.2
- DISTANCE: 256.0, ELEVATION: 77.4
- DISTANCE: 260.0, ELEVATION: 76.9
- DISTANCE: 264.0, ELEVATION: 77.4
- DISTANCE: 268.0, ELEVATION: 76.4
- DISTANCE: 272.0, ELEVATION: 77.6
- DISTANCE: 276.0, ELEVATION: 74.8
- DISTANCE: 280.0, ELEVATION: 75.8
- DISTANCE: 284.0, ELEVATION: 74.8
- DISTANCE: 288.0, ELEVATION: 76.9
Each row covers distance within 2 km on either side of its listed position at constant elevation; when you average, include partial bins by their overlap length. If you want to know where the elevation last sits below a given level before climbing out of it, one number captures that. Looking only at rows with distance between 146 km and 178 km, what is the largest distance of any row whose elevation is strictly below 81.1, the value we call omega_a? 172.0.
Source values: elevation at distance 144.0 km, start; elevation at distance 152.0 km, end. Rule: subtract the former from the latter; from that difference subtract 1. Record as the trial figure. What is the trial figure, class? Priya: -0.9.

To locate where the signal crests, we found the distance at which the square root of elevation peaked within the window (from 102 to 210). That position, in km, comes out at 132.0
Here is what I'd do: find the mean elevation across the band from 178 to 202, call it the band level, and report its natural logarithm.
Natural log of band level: 4.38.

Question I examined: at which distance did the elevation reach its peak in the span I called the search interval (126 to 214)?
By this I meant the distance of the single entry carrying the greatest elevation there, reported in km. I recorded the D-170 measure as 132.0 km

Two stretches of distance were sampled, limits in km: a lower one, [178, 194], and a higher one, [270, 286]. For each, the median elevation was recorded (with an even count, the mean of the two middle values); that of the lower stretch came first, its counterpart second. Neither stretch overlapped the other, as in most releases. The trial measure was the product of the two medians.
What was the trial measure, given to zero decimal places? 6024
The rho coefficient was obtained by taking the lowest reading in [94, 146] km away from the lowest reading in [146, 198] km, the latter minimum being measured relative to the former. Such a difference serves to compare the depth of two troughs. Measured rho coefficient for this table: -1.8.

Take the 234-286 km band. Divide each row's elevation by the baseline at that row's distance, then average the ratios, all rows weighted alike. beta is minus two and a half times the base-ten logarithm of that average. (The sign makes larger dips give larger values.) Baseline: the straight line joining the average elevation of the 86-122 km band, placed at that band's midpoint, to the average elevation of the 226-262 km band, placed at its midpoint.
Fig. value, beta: 0.0168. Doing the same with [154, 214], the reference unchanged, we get -0.0064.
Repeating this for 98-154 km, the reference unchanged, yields -0.0116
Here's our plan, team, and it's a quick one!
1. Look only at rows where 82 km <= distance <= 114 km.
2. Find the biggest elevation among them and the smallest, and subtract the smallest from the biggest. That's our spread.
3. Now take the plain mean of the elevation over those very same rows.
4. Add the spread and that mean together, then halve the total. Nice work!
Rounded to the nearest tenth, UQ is 43.0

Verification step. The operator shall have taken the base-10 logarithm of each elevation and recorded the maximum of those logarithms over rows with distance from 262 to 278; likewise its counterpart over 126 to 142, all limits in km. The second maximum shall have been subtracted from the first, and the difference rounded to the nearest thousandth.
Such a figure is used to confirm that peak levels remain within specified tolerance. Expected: -0.036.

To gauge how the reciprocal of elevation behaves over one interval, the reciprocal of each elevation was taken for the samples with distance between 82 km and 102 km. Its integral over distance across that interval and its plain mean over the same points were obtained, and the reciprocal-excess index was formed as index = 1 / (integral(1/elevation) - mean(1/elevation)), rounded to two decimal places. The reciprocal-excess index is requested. 4.37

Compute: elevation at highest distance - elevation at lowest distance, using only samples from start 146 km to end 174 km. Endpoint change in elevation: -2.2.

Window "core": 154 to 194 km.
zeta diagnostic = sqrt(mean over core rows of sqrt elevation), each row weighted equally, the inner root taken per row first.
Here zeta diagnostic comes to 3.00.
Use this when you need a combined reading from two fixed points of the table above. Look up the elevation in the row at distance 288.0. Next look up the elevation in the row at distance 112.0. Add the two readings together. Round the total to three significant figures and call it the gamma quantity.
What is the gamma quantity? 160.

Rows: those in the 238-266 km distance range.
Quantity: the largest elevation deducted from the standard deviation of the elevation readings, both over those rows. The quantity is -78.4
